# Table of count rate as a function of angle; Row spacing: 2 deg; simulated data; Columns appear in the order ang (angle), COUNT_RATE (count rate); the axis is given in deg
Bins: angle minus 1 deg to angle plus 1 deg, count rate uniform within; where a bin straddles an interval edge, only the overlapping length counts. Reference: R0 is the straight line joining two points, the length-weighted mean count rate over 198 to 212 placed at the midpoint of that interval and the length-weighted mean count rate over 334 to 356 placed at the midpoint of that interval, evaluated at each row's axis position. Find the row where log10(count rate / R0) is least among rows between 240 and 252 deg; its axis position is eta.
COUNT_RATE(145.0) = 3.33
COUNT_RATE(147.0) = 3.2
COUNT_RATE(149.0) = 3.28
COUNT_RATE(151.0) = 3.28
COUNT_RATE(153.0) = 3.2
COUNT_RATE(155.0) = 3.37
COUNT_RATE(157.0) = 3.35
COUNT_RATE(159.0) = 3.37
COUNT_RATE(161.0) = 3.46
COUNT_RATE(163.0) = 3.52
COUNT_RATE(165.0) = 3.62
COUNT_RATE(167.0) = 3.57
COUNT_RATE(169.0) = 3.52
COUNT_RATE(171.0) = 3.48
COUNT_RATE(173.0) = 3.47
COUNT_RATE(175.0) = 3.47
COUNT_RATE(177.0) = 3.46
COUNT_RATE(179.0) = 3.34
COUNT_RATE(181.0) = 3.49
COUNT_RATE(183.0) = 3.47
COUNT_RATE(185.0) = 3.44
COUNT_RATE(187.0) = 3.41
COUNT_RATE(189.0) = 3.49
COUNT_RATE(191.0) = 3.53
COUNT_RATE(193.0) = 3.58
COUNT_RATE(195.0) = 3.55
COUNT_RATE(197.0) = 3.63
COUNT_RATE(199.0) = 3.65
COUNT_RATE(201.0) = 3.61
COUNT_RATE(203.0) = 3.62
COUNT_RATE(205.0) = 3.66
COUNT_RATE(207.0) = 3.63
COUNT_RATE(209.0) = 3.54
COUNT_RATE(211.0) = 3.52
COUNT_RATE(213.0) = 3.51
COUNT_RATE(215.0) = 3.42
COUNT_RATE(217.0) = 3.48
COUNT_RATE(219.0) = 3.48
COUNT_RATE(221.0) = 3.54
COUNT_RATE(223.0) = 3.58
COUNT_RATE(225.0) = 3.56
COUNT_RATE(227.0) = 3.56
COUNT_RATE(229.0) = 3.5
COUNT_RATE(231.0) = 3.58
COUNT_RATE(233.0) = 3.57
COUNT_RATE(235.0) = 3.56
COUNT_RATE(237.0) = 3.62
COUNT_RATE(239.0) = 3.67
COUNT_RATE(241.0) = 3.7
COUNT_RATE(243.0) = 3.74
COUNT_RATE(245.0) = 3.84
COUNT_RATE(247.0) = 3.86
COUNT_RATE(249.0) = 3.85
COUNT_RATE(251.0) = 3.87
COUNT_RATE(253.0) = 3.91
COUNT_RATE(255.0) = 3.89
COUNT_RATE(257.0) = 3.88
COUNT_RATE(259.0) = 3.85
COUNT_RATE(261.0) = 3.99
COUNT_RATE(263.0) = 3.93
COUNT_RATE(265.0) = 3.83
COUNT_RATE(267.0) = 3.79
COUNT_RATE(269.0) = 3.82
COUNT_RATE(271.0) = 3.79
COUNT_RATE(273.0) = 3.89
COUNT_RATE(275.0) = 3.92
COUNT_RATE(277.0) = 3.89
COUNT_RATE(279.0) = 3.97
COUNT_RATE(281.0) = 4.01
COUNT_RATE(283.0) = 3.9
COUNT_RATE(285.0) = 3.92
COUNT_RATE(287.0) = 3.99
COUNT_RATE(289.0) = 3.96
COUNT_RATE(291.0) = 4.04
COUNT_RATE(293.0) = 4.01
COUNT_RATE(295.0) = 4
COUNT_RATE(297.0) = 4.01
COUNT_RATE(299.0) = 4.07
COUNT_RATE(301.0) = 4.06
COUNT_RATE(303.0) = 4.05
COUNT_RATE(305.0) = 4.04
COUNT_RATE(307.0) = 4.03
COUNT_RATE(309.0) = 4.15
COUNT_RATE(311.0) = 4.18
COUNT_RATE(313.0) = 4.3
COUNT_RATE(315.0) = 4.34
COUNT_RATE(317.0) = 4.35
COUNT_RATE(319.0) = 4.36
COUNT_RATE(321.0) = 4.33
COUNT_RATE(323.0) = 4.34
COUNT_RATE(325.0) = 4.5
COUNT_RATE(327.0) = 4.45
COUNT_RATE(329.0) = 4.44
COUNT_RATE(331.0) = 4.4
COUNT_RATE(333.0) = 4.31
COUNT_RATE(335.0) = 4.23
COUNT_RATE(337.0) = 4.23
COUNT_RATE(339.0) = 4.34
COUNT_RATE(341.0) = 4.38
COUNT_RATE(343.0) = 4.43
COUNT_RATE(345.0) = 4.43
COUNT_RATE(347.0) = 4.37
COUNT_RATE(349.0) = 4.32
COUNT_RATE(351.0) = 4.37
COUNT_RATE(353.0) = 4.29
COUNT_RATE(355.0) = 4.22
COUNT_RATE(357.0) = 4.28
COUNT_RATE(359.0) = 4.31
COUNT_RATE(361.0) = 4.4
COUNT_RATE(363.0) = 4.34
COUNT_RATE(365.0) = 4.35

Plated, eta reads 241.0 deg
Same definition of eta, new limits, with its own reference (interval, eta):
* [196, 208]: 207.0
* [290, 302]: 297.0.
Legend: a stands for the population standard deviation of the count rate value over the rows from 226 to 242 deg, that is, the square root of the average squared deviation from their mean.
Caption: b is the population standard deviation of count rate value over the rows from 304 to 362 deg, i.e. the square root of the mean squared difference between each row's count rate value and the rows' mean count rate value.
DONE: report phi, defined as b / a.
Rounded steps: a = 0.06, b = 0.110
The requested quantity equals 1.81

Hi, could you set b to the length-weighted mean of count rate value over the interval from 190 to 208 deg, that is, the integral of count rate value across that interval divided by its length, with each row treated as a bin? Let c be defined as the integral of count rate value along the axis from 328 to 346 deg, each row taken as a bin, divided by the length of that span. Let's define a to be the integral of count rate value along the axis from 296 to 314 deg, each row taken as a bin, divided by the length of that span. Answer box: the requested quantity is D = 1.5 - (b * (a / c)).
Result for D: -1.9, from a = 4.10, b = 3.6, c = 4.35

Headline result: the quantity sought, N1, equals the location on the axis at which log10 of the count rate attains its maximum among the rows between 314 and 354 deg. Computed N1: 325.0 deg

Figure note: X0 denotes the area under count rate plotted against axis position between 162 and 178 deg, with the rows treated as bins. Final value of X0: 56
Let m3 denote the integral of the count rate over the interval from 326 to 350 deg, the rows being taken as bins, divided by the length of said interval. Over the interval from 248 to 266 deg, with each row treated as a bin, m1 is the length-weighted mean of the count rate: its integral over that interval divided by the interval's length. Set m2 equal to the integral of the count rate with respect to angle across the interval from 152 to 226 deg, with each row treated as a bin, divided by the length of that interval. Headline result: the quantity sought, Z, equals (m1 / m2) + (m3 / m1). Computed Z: 2.23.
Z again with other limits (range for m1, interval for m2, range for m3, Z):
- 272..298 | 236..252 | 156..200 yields 1.93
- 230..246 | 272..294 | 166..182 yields 1.87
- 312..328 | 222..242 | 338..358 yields 2.21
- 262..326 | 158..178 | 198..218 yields 2.04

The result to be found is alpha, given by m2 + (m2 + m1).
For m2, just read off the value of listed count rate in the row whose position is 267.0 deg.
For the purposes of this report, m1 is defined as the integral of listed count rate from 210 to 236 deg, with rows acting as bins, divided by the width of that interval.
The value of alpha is 11.1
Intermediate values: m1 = 3.53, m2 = 3.79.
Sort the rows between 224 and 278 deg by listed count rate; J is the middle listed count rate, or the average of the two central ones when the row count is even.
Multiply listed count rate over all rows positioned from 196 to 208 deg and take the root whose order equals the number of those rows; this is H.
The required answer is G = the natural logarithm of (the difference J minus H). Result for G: -1.63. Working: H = 3.63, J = 3.83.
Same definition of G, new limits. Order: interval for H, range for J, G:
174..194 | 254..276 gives -0.89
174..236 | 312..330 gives -0.20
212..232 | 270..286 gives -0.94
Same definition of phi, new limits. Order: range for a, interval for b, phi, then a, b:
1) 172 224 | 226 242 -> 0.76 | 0.08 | 0.061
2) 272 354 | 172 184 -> 0.26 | 0.19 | 0.050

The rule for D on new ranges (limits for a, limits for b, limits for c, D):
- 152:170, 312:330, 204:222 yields -2.8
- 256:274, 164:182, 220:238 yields -2.3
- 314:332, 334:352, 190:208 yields -3.8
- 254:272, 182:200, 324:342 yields -1.6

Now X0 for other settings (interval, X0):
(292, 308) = 65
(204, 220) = 56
